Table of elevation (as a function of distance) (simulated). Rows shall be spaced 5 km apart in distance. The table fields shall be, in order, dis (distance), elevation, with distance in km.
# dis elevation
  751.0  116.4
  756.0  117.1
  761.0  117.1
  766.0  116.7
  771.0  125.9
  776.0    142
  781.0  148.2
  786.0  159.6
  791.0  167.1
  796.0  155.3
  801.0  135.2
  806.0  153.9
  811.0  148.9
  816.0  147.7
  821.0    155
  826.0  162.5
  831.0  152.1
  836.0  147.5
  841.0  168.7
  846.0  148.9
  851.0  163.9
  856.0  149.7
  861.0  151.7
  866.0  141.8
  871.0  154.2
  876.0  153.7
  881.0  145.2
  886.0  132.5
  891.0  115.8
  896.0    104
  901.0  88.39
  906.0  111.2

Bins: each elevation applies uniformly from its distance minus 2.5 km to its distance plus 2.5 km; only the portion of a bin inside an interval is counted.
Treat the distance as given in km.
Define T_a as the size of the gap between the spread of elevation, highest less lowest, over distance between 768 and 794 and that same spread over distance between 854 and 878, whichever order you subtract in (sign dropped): 29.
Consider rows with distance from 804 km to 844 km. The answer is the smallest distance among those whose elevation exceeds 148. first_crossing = 806.0 km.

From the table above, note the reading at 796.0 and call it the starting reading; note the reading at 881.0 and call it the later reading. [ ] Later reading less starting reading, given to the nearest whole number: -10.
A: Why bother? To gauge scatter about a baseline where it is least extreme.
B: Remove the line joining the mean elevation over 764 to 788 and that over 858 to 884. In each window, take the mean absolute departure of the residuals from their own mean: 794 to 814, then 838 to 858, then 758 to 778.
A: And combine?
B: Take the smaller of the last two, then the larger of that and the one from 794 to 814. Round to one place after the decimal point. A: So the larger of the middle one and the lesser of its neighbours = 8.0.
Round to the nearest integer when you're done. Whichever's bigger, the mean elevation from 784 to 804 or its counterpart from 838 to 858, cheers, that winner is 158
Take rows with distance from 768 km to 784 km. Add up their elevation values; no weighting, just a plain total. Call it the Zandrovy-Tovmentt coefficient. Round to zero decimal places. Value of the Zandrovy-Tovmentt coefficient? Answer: 416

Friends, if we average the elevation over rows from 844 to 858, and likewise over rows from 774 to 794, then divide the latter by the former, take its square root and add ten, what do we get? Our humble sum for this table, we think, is 11.0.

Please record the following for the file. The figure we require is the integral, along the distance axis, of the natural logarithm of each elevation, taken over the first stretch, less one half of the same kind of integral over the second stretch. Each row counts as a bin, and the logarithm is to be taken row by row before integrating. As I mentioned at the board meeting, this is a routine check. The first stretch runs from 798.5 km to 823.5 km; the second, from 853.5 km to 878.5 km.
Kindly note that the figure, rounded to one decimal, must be 62.3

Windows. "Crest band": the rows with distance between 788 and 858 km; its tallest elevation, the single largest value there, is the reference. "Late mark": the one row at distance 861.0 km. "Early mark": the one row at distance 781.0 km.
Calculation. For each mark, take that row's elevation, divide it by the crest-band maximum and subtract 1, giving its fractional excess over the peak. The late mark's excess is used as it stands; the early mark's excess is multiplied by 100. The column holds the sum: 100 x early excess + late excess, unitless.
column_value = -12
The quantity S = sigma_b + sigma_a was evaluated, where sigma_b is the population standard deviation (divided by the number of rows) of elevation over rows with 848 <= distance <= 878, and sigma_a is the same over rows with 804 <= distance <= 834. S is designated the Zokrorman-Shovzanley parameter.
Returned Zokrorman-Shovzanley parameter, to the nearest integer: 11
